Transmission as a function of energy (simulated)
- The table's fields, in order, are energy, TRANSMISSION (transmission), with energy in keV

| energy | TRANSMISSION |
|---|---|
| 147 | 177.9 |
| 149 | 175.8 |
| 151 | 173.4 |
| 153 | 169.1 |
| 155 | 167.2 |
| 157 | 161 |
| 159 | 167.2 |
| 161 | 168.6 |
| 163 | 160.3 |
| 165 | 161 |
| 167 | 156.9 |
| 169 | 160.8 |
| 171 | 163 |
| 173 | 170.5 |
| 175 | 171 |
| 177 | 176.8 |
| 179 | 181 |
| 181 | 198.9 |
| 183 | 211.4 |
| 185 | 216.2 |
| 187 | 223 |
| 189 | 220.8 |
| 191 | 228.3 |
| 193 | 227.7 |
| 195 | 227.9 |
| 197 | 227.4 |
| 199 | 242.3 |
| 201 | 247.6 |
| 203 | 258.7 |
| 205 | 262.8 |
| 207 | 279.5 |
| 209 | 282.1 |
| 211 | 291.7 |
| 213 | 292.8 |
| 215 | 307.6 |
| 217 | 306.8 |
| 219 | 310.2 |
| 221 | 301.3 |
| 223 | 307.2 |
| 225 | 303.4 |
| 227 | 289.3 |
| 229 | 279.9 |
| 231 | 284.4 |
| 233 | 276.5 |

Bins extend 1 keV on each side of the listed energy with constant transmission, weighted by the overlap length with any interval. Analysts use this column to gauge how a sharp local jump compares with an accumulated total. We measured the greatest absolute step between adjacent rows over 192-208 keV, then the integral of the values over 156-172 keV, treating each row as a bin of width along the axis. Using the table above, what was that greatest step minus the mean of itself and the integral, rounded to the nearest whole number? -1290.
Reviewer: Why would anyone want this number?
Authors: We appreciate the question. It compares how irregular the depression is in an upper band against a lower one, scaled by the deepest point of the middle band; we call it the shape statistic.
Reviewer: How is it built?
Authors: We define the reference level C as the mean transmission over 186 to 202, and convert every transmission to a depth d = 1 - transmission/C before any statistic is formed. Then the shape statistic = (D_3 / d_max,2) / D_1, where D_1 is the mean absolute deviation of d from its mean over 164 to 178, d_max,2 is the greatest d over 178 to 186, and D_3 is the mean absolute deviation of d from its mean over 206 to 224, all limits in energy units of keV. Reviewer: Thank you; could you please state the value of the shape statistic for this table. 8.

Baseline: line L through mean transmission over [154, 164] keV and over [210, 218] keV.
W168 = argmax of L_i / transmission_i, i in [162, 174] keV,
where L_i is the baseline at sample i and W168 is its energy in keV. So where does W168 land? 171 keV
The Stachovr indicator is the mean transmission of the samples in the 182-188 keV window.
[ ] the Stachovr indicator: 217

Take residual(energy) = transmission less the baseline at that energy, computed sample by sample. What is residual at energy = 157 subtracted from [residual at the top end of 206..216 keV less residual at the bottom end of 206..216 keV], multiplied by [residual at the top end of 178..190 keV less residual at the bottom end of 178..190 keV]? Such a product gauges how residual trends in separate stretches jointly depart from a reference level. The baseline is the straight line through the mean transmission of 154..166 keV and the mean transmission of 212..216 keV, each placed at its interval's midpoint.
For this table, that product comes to 53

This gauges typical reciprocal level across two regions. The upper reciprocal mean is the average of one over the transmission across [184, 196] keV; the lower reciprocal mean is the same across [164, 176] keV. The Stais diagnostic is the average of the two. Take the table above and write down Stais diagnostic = 0.0053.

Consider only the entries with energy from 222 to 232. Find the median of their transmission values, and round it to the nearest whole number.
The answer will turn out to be 289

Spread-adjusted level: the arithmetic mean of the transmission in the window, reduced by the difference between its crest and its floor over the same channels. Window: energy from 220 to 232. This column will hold 267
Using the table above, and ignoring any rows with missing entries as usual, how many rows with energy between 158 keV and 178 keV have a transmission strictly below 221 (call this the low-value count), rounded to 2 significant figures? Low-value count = 10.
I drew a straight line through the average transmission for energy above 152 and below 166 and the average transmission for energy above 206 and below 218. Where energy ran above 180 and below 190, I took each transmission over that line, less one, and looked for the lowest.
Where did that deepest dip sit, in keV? 181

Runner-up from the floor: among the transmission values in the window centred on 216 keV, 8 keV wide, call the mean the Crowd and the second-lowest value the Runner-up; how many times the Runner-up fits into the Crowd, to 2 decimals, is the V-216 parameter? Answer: 0.99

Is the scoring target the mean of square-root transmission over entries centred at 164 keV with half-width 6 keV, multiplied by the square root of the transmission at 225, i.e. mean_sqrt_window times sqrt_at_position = 222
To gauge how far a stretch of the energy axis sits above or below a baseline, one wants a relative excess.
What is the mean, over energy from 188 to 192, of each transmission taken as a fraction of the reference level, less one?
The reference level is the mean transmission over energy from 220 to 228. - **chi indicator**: -0.25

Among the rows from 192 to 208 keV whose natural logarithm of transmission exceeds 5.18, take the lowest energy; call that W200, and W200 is 193 keV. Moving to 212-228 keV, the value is 213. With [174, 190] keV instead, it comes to 179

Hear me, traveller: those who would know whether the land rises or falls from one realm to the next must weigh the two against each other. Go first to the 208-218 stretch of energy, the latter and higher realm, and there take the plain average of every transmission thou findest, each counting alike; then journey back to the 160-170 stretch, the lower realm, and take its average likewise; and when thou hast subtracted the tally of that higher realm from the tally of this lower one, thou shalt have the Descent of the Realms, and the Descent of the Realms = -135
